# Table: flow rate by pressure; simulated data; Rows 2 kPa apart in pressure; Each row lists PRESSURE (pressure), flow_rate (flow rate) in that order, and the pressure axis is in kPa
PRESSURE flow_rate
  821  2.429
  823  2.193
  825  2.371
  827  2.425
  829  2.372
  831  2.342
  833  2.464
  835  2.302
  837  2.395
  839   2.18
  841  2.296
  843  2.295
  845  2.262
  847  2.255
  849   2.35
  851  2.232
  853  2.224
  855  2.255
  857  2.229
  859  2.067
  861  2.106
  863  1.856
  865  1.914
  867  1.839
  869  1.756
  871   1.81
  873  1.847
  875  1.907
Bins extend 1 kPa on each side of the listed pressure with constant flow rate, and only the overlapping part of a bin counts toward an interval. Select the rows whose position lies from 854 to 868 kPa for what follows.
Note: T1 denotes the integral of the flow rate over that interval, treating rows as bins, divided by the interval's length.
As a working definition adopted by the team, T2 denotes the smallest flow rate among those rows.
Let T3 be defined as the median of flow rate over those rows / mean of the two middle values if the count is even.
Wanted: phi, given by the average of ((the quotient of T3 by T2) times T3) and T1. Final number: 2.18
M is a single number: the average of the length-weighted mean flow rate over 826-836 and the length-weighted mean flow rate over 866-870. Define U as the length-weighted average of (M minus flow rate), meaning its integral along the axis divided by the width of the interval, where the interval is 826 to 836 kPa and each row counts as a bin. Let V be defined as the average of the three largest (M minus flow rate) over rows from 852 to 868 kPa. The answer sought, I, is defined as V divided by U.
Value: -0.8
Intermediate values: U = -0.29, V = 0.22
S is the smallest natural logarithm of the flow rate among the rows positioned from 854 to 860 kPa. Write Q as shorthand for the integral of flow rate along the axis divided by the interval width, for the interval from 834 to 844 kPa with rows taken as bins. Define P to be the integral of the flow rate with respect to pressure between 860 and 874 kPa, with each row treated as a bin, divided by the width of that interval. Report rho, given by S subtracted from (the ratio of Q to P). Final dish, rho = 0.50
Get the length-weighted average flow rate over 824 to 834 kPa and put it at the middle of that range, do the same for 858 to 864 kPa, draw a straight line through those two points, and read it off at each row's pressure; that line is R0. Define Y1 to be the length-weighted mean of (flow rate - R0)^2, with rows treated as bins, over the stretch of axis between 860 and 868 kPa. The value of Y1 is 0.010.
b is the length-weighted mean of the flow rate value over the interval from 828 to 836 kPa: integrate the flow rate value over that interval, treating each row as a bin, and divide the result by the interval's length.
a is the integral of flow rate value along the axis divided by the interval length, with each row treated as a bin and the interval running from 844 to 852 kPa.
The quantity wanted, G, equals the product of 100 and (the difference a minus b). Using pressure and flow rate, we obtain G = -10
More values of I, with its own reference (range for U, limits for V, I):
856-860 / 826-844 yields 2.9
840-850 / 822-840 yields 0.7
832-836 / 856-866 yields -0.5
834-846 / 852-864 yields -0.4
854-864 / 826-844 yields 12.6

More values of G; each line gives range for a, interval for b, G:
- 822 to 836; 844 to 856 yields 9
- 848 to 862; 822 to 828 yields -12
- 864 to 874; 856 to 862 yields -30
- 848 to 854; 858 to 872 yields 36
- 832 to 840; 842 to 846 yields 6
